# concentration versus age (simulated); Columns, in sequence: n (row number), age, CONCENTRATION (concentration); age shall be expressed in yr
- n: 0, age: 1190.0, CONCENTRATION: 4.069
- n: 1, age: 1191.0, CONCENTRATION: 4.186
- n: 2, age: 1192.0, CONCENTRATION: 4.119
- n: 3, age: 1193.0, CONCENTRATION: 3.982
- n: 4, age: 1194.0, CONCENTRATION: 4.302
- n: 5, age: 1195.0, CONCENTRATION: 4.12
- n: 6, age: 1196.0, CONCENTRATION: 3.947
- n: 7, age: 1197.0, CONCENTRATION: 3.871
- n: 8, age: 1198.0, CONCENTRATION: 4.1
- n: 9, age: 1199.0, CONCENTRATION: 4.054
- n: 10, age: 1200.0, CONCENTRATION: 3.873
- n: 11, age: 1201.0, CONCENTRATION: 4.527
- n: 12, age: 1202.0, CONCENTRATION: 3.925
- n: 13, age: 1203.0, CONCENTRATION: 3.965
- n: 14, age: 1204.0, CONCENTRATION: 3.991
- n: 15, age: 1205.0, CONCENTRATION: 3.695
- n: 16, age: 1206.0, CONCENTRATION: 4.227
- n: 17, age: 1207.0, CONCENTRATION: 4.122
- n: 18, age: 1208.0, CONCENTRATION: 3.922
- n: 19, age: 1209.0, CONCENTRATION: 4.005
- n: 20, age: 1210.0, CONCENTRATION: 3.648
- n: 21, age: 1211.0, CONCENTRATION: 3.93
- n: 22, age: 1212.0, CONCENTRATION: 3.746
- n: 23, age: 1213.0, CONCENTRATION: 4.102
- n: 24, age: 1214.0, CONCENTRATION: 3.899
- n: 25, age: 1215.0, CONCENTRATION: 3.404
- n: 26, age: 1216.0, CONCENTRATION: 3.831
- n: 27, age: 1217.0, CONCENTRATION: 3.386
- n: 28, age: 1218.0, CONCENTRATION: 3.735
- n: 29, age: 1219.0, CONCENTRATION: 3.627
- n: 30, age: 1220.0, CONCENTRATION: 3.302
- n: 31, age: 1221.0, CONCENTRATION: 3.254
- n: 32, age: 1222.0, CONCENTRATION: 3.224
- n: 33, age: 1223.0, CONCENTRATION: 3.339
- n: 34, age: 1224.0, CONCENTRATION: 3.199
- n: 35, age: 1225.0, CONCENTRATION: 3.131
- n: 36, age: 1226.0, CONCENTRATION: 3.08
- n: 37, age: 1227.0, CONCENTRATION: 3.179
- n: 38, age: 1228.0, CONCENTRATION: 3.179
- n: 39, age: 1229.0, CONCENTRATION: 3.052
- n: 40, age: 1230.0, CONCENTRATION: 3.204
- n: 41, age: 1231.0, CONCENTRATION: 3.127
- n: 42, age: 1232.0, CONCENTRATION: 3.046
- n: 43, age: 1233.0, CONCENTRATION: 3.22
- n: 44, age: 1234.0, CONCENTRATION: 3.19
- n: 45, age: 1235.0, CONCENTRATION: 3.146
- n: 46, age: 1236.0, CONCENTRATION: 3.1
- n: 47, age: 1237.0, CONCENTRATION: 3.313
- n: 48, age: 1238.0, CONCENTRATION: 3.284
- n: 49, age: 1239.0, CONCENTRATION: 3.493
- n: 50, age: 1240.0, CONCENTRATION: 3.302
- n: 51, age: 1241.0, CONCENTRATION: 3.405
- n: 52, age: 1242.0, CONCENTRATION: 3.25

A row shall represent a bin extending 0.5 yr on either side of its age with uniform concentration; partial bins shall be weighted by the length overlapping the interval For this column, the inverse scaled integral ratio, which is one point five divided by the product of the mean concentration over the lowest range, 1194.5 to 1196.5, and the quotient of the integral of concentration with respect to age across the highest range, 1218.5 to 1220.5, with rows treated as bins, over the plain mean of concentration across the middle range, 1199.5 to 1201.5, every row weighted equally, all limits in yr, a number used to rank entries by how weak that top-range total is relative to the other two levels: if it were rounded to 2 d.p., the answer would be 0.23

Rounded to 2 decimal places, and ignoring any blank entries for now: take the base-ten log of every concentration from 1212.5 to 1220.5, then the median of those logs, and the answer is 0.57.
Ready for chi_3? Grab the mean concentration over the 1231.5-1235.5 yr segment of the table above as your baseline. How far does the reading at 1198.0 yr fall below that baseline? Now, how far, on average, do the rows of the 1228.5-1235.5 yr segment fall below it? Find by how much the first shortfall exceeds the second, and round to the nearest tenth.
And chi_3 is -1.0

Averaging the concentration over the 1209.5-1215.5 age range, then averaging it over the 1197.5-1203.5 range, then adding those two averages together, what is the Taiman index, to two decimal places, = 7.86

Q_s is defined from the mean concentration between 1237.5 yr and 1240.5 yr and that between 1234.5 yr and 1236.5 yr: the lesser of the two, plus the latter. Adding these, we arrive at 6.2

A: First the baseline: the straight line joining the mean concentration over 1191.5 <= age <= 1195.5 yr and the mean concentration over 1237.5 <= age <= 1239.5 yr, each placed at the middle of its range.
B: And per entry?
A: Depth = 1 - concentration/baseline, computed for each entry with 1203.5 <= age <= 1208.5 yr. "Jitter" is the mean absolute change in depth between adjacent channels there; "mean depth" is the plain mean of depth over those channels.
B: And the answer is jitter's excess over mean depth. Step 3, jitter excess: 0.09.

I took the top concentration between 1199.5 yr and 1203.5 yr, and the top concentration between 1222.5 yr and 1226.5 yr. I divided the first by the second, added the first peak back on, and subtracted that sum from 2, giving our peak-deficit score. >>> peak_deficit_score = -3.9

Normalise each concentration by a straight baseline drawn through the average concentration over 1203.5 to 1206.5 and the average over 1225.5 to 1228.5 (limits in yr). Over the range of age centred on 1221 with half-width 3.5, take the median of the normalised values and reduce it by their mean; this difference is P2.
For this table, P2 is -0.021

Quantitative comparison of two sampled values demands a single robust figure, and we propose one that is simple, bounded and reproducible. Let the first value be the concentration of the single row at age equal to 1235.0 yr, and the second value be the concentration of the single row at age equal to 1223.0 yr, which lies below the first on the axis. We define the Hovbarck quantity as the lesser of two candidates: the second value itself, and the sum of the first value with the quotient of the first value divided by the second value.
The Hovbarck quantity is 3.34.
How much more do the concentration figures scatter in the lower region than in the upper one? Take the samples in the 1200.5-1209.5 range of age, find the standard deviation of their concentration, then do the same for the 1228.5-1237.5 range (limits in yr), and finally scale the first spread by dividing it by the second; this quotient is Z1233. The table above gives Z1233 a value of 2.7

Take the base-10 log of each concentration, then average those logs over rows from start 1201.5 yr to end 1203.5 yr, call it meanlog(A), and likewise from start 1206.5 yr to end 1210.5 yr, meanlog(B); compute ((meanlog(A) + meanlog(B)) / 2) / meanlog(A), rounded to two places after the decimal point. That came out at 1.00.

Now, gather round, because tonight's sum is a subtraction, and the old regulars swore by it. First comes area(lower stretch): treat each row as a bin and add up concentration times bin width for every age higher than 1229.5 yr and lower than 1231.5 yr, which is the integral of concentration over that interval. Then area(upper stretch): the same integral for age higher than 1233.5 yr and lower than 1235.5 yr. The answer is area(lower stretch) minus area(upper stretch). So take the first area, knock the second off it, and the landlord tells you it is 0.0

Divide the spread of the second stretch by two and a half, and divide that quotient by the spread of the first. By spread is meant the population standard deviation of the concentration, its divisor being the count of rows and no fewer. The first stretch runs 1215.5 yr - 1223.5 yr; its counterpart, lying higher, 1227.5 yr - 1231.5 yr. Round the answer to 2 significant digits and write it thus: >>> 0.11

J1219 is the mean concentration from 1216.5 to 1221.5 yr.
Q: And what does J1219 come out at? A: 3.5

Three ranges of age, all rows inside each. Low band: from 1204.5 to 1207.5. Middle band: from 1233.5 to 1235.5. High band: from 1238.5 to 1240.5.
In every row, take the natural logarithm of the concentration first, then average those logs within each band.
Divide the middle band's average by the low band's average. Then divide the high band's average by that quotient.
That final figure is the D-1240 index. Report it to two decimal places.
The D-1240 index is 1.47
